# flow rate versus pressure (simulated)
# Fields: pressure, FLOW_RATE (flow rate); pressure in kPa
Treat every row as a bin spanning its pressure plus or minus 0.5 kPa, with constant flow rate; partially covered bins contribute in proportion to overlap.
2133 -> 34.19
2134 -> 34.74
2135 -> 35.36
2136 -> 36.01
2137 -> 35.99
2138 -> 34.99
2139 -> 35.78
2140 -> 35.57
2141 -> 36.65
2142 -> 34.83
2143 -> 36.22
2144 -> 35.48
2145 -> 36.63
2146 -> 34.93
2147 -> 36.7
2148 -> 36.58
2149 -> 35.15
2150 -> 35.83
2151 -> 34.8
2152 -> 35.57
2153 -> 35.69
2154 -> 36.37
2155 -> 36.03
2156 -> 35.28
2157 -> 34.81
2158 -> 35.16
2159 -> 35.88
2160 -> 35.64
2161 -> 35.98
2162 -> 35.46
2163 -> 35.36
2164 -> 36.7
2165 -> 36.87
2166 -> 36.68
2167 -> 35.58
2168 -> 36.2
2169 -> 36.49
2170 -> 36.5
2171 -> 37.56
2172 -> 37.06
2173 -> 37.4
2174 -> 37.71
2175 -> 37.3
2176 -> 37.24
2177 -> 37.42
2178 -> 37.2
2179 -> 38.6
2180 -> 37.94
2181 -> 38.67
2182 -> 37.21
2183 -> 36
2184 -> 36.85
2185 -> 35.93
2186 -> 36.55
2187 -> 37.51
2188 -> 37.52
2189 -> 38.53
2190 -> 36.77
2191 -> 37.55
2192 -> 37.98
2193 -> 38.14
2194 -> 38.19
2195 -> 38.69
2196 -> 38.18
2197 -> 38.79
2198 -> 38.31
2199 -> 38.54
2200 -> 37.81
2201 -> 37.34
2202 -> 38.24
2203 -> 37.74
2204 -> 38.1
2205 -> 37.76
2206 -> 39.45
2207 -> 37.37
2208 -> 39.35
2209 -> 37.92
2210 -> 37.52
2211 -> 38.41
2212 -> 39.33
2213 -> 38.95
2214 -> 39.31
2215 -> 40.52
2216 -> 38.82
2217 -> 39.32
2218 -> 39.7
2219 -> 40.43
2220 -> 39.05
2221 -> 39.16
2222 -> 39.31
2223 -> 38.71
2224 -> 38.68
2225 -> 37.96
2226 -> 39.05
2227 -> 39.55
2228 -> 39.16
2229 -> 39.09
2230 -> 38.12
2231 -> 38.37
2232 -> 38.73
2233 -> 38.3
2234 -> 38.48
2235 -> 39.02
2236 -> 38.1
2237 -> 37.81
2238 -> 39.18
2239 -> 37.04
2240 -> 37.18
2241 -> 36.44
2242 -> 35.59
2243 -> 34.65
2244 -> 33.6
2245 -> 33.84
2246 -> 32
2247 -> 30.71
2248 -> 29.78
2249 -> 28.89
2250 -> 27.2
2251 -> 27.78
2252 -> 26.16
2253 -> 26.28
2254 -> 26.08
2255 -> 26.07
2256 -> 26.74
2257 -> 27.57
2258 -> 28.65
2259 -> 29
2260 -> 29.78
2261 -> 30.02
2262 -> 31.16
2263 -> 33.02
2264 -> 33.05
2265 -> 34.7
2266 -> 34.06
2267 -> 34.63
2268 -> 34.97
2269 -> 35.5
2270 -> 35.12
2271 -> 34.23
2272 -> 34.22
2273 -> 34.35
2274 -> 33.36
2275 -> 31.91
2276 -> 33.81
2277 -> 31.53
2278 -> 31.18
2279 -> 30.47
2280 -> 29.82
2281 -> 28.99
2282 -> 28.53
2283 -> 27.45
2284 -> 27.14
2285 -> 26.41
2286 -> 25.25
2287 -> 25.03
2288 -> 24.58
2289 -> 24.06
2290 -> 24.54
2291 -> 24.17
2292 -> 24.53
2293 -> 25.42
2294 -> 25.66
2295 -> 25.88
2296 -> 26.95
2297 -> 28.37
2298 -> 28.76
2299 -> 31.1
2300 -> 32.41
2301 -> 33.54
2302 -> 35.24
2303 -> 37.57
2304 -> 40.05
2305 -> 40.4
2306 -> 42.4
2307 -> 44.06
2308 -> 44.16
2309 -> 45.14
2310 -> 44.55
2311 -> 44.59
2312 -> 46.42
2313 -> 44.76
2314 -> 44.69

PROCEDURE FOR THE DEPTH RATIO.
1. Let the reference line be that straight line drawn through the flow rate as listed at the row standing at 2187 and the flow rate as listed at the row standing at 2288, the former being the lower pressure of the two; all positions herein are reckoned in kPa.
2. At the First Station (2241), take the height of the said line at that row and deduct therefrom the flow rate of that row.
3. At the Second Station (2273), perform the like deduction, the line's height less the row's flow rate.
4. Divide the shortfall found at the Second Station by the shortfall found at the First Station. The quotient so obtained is 1.3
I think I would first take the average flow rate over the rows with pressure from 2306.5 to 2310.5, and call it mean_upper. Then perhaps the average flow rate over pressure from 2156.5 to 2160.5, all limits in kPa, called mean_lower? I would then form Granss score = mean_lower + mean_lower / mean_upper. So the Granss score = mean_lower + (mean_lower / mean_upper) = 36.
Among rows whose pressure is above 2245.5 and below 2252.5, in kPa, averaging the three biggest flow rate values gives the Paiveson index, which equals 30.8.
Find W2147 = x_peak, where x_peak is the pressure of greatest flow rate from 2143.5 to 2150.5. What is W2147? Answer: 2147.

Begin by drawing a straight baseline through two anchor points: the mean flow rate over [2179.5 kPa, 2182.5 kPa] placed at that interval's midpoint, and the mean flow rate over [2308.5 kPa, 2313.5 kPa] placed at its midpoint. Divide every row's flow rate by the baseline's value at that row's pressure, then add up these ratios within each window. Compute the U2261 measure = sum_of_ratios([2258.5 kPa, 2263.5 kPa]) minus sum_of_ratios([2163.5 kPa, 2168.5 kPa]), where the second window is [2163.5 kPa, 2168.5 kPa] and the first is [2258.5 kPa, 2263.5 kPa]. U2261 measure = -1.3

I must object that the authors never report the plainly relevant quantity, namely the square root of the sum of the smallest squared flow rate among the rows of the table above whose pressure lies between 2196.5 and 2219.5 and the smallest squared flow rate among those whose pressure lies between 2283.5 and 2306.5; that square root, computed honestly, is 44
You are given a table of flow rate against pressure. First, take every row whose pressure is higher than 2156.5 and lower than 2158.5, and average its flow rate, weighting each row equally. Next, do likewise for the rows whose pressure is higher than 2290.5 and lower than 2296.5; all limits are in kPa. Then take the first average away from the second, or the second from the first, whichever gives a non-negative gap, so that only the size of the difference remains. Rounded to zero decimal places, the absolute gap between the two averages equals 10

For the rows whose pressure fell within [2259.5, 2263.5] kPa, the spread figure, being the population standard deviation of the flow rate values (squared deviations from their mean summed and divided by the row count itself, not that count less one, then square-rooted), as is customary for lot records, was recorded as 1.3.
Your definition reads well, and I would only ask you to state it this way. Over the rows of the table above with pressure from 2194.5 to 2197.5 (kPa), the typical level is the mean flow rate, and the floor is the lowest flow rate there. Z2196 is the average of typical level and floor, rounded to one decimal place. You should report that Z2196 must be 38.4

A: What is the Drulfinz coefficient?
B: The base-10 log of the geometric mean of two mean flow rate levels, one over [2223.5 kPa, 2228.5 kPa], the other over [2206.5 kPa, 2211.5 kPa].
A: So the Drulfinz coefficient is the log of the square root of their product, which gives 1.59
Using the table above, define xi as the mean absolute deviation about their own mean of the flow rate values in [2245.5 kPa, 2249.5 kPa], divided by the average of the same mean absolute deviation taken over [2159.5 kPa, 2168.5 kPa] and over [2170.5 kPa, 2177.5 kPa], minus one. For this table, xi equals 2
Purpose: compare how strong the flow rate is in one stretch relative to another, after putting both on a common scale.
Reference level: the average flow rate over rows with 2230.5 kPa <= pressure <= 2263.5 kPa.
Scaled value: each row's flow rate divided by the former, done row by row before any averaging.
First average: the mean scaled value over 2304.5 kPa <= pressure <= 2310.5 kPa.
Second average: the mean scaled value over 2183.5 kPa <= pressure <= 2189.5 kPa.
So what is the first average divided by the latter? 1.17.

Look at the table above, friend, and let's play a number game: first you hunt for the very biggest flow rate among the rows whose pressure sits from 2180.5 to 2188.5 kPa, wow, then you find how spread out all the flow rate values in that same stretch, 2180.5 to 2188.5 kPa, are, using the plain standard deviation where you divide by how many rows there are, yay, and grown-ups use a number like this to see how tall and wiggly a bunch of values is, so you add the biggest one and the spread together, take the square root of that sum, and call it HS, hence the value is 6.29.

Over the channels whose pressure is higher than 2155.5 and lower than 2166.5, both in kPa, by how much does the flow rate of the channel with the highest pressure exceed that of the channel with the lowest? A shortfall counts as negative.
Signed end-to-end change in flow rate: 1.4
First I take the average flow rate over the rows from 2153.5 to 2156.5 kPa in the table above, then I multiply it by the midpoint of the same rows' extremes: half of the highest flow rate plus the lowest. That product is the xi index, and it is 1286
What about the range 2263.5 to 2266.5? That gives 1150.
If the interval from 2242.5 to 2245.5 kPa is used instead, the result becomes 1161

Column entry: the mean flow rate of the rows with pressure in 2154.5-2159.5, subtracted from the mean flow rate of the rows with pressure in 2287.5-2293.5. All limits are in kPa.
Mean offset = -11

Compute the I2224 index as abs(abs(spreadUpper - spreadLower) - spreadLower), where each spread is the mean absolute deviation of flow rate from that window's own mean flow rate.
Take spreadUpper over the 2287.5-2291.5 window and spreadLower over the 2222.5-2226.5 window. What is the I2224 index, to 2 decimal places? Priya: 0.22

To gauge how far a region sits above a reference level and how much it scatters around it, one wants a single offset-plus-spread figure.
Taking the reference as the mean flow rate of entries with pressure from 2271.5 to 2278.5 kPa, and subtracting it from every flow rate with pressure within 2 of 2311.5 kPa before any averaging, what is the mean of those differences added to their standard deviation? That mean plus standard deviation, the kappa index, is 13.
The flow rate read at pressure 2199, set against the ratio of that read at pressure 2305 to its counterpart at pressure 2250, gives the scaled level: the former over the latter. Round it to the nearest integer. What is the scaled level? 26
